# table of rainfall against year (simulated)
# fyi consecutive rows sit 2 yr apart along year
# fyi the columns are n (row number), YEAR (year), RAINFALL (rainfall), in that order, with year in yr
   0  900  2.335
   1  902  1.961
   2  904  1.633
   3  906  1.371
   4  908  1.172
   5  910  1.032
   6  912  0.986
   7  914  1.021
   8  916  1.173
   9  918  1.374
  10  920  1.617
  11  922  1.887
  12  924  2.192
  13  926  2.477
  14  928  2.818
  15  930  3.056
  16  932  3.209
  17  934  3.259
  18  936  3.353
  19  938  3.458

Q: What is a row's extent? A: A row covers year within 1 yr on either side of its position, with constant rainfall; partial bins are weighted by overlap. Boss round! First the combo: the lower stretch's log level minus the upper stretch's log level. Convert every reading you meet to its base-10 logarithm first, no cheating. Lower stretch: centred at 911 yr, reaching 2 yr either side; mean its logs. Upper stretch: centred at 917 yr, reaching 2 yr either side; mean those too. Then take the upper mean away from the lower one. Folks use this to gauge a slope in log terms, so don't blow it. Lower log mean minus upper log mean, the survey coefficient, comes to -0.10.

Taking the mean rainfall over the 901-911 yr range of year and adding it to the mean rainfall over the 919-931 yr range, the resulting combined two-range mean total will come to 3.8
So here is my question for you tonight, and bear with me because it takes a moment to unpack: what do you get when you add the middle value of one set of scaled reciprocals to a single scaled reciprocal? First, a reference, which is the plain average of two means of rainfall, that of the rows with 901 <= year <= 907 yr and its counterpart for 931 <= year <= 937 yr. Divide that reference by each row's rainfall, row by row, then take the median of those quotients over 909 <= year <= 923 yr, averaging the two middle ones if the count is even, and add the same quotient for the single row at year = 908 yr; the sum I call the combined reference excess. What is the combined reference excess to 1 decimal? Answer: 4.2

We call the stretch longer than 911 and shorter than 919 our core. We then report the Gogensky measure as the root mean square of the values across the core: 1.15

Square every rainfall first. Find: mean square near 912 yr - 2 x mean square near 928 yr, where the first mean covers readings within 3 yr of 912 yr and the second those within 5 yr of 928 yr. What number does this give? -14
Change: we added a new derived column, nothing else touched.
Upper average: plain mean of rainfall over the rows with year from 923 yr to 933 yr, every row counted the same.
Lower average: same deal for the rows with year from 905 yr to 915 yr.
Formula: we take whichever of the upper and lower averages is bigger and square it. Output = 8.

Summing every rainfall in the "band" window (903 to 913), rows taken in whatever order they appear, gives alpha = 6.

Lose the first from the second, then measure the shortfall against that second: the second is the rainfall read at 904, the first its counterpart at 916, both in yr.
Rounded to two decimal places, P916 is 0.28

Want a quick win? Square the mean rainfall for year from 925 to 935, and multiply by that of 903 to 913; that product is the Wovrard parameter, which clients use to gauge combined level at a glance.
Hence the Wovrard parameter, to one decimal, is 10.9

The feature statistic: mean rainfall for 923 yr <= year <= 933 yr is 2.8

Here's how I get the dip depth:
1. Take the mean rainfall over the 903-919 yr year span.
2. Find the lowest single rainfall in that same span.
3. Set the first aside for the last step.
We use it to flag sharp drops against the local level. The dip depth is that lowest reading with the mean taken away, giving -0.23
